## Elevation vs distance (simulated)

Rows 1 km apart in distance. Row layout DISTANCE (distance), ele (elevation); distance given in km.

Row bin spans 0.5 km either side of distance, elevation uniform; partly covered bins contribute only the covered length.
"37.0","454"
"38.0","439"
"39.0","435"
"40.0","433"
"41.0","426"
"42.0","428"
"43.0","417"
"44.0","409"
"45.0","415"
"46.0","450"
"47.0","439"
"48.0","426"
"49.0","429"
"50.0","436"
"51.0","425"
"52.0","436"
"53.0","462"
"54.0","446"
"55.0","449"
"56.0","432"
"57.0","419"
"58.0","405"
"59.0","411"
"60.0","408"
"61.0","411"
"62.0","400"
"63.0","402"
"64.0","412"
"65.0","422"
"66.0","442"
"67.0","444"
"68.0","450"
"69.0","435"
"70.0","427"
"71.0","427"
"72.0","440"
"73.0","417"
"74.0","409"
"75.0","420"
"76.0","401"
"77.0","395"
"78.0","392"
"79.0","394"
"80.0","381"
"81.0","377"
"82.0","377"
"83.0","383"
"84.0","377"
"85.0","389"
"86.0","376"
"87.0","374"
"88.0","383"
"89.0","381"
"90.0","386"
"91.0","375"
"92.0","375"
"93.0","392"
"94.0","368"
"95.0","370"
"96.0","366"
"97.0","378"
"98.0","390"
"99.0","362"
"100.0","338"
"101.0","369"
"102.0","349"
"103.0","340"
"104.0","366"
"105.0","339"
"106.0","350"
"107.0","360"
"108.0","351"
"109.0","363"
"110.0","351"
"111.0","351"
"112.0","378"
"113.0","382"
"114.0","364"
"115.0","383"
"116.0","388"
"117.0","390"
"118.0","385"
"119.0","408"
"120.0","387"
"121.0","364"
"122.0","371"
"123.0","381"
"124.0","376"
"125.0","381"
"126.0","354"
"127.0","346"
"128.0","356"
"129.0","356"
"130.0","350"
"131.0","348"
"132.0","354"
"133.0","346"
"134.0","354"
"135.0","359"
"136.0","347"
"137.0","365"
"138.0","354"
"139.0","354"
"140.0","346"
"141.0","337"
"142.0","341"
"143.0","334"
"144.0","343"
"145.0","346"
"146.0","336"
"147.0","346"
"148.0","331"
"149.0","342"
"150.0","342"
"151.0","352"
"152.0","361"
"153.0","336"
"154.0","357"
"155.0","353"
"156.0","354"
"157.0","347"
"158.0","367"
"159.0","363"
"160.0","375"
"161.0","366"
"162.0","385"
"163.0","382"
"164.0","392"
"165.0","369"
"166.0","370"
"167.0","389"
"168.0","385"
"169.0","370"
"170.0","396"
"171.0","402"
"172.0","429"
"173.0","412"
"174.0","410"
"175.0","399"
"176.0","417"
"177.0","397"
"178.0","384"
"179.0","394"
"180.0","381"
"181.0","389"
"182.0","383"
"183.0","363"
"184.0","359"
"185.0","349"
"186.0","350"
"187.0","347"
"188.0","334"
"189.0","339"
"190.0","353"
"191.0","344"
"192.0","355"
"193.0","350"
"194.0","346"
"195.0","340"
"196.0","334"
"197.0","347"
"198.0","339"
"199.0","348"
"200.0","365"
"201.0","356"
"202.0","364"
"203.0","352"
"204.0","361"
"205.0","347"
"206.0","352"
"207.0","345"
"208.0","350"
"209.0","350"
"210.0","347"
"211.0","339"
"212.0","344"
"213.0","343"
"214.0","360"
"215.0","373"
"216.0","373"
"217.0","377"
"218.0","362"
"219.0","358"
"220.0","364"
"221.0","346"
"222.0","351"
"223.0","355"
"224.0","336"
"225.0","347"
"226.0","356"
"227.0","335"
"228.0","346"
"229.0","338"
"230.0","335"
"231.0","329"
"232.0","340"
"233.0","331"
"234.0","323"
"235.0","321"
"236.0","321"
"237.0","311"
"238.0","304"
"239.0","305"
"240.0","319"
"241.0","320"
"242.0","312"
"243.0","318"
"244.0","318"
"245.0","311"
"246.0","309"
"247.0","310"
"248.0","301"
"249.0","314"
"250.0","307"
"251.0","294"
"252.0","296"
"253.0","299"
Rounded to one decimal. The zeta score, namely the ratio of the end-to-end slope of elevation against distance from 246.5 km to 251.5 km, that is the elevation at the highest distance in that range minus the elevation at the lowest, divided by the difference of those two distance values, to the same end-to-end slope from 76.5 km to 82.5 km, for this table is 1.1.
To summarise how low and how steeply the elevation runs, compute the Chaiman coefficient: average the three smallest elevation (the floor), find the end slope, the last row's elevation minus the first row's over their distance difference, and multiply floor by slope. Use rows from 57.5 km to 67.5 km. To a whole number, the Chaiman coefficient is 1743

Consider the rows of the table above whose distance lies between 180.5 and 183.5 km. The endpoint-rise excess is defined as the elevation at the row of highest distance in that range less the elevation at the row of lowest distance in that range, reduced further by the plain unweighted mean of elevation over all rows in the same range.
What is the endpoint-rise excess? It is -404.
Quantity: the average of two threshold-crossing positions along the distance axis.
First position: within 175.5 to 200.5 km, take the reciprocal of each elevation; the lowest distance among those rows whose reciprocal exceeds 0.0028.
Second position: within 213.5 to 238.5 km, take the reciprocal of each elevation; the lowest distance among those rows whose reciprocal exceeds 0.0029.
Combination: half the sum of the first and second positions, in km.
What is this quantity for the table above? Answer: 204.5 km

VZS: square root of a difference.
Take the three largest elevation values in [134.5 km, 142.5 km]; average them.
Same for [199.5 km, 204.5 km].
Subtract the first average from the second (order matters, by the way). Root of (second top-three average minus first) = 2.0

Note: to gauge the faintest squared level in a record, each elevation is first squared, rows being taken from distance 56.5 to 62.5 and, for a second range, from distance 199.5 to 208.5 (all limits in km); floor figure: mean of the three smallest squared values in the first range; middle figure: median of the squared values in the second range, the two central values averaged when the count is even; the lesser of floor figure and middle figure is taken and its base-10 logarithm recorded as 5.09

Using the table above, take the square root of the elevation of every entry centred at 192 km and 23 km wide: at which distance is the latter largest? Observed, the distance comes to 181.0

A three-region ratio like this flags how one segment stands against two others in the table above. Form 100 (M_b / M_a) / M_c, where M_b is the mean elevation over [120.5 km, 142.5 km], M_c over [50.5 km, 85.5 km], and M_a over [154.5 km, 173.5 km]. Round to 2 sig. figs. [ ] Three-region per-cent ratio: 0.23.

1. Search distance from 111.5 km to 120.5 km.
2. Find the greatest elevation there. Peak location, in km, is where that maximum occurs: 119.0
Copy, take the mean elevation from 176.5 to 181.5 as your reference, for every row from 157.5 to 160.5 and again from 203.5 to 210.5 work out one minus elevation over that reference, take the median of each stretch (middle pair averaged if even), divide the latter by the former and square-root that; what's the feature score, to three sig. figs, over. 1.33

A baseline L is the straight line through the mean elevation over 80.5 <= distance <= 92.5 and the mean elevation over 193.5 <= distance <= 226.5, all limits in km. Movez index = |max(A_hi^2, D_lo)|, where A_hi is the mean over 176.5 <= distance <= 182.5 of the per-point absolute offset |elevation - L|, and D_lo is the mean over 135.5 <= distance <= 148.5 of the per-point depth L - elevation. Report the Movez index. 840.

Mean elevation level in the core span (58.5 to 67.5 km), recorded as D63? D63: 417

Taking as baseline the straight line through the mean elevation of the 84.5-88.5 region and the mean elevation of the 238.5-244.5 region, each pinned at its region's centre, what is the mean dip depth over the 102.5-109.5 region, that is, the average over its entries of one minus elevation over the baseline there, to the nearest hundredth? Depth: 0.05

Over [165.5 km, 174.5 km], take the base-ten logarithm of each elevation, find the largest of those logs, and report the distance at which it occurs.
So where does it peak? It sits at 172.0 km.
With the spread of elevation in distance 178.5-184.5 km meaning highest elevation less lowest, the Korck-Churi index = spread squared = 1225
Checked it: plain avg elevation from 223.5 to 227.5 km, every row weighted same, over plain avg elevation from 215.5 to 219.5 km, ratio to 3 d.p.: 0.935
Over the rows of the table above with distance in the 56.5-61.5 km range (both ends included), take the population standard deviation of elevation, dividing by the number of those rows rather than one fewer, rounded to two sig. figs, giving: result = 4.7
